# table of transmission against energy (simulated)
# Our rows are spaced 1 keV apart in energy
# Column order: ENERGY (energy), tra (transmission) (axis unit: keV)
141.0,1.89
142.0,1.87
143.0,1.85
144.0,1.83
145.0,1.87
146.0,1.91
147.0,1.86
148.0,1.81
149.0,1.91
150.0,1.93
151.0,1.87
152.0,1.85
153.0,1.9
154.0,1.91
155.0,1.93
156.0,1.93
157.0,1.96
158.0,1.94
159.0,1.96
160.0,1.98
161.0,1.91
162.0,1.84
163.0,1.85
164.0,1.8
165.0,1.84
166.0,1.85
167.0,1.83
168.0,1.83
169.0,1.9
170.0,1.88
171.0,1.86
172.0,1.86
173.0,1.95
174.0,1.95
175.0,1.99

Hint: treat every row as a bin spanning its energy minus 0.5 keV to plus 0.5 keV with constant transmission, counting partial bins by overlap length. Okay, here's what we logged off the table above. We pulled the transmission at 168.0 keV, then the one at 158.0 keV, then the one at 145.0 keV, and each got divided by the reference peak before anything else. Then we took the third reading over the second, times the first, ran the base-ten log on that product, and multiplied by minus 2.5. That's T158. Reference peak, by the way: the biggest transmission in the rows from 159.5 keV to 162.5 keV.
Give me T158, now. 0.13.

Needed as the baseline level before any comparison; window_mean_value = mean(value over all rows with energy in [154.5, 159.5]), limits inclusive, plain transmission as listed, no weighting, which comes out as 1.94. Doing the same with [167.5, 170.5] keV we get 1.87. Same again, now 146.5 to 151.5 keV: 1.88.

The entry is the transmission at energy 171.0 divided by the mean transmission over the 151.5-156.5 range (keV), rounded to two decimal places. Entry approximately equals 0.98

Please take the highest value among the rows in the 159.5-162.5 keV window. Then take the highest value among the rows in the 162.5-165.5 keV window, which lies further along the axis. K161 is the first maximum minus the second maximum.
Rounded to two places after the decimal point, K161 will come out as 0.13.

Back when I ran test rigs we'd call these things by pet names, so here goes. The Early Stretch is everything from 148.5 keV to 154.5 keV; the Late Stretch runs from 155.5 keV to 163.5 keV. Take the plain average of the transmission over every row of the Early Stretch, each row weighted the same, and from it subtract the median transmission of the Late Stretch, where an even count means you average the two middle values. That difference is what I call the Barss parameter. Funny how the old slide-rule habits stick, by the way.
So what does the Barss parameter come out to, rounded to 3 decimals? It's -0.040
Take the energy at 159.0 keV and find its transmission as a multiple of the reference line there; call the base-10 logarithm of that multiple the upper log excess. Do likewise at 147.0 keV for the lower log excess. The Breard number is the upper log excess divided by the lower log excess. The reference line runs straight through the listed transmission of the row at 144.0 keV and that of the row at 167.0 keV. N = 4.2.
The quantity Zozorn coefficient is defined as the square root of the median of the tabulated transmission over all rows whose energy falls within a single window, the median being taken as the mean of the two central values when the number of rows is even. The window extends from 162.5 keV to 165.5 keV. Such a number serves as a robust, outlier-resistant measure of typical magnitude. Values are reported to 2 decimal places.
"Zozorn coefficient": 1.36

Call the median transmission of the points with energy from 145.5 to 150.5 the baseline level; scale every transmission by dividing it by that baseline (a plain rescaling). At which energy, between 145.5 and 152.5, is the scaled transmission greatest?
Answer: 150.0 keV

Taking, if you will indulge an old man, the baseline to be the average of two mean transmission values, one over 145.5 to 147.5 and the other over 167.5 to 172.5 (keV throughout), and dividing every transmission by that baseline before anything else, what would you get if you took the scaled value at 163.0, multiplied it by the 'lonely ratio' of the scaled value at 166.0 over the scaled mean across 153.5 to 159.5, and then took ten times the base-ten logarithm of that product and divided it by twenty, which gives -0.0131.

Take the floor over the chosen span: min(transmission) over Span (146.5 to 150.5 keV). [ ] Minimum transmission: 1.81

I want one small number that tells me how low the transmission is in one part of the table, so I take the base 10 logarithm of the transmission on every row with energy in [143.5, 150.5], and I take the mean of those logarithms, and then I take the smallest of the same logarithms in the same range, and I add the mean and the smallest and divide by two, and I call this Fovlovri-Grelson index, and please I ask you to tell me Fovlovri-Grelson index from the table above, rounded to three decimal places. 0.265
